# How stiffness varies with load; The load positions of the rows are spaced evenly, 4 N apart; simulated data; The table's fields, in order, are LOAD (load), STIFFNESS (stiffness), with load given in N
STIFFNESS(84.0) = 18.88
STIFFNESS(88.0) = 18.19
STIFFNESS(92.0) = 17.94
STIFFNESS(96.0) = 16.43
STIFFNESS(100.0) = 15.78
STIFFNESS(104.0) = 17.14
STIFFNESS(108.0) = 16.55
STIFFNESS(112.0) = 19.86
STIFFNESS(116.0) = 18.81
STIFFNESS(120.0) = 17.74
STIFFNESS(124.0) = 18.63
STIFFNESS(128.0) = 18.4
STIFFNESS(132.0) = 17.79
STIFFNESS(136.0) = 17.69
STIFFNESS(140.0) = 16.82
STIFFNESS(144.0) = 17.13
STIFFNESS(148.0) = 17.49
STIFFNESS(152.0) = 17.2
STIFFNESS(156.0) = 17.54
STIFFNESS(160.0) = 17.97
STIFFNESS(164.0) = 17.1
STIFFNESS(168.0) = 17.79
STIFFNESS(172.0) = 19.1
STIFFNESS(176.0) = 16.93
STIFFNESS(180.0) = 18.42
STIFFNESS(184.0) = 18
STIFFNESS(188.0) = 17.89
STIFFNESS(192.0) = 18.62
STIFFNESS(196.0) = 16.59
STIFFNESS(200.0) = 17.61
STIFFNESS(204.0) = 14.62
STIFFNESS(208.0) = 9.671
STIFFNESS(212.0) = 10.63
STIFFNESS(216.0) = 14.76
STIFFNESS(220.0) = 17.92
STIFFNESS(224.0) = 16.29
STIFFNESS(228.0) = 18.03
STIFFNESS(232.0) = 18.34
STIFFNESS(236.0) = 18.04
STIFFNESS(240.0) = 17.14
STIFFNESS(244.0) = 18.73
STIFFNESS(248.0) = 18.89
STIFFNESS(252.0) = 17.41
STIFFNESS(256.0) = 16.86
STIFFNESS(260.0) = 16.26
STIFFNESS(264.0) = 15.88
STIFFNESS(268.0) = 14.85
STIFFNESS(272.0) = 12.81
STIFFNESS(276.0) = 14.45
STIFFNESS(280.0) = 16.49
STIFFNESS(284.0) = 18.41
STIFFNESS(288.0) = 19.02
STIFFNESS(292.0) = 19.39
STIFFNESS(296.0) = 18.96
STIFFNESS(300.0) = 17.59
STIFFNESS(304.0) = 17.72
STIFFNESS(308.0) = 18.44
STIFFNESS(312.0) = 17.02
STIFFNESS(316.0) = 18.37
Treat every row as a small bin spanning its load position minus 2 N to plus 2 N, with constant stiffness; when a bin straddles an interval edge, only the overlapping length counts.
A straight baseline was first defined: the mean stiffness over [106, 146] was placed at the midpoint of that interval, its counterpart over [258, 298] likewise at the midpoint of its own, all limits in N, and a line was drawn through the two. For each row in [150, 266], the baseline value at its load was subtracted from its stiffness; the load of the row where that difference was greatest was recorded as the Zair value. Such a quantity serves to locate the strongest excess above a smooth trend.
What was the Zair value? 248.0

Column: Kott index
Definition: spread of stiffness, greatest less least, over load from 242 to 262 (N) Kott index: 2.6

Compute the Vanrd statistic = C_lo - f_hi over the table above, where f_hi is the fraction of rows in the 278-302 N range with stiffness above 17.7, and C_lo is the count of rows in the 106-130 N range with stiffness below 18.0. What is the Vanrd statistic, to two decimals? 1.33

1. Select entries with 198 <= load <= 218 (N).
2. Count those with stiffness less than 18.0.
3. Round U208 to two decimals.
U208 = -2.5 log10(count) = -1.75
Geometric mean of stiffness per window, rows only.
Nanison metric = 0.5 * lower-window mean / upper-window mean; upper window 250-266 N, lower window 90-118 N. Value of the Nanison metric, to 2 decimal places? 0.53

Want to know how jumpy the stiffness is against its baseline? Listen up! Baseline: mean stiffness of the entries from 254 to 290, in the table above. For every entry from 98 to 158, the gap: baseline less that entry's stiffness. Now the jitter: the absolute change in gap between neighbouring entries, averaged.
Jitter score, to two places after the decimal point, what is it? 0.81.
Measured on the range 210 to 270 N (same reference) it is 1.28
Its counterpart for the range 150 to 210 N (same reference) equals 1.40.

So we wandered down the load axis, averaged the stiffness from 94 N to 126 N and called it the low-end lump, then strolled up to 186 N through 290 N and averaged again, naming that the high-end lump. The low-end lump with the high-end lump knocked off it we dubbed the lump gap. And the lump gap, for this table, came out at 1.2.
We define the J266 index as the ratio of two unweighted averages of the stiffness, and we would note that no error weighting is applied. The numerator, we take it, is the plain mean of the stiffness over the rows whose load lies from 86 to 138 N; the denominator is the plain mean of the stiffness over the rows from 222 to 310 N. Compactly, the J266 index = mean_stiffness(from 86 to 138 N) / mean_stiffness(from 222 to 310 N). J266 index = 1.03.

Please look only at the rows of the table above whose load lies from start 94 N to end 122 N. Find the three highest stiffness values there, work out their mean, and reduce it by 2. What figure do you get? 16.8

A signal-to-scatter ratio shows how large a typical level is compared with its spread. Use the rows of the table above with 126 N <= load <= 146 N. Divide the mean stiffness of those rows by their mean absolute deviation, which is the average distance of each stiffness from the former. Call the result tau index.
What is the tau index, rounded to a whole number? 37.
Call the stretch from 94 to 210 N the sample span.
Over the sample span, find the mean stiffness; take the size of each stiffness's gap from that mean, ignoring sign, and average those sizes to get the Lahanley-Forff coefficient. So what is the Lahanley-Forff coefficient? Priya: 1.1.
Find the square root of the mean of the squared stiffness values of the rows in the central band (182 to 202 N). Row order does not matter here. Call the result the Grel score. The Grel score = 17.8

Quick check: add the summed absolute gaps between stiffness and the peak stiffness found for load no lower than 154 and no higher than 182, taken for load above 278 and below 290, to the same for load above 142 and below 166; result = 14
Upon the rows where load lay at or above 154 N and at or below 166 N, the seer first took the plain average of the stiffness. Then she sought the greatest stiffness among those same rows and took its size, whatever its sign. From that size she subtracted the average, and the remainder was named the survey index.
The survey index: 0.4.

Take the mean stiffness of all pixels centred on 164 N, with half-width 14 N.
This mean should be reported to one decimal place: 17.7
